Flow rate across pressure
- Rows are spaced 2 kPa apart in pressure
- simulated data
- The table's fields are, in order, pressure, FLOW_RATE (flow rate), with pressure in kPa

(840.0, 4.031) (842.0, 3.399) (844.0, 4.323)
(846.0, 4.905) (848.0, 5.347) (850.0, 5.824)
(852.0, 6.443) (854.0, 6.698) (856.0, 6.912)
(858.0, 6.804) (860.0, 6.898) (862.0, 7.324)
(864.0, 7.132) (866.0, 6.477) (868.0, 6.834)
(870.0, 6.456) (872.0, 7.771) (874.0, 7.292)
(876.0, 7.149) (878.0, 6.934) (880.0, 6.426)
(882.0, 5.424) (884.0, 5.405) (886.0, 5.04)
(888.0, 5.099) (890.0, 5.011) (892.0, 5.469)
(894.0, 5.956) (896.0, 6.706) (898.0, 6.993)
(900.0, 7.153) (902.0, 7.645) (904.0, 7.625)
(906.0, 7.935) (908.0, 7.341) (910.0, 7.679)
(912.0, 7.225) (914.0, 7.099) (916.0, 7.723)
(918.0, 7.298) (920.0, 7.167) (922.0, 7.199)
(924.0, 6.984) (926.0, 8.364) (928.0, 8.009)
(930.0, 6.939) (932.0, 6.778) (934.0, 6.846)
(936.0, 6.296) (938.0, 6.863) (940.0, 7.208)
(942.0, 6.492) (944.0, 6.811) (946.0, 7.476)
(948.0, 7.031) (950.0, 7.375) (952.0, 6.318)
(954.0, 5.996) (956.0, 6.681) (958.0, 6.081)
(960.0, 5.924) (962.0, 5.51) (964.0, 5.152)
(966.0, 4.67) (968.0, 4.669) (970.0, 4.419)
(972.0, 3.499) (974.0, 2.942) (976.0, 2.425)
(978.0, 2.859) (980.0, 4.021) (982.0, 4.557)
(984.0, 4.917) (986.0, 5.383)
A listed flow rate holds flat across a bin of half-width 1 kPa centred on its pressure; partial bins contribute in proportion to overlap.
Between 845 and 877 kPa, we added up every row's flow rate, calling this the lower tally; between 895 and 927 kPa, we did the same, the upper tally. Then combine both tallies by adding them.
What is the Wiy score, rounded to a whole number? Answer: 224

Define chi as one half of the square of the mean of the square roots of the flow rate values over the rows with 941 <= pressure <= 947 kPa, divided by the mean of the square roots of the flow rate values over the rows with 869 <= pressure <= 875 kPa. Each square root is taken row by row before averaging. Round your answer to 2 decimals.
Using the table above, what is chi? 1.29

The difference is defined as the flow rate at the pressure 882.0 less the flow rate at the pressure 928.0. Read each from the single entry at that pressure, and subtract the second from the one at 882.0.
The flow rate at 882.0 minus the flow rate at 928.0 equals -3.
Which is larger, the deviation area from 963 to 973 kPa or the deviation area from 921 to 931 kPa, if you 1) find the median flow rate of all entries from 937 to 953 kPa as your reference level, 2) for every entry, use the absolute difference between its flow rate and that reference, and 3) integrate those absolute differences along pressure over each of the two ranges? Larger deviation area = 25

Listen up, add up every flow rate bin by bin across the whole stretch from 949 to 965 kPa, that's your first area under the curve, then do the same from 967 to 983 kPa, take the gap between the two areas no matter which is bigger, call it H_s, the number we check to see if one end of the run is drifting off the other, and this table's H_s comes 39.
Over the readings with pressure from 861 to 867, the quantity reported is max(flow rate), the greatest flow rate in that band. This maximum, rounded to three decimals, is 7.324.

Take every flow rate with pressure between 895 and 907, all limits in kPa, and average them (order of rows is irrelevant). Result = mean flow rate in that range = 7.3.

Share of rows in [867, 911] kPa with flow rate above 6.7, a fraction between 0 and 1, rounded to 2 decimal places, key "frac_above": 0.59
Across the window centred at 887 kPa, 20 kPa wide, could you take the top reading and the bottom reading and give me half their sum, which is 5.97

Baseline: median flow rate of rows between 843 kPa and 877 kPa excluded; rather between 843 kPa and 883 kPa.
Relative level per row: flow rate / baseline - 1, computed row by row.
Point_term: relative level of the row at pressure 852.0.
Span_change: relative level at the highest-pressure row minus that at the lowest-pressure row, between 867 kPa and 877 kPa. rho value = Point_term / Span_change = -1.0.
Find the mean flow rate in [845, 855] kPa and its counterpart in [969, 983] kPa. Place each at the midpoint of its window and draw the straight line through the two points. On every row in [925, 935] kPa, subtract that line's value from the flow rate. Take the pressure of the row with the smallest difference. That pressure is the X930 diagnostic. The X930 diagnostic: 932.0 kPa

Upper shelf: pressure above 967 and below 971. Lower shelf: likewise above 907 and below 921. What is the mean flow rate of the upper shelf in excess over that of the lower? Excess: -2.8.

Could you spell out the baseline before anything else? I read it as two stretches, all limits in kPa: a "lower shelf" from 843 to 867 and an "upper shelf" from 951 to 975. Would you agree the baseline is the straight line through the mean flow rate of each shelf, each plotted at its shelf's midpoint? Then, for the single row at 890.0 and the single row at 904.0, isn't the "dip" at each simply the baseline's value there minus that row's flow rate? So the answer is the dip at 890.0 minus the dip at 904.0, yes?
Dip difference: 2.8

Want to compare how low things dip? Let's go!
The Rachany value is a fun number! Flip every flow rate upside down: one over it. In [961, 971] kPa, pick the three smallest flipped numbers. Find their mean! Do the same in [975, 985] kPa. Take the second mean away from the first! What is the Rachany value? -0.027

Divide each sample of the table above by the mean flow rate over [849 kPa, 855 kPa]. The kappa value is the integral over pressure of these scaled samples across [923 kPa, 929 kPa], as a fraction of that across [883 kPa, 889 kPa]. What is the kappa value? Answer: 1.5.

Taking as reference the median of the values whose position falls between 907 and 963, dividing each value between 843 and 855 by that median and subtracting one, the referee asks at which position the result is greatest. 854.0 kPa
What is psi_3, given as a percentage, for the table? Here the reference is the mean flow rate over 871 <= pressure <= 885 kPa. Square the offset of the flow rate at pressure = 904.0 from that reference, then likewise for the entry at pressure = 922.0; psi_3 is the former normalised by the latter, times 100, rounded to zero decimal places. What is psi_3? 305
